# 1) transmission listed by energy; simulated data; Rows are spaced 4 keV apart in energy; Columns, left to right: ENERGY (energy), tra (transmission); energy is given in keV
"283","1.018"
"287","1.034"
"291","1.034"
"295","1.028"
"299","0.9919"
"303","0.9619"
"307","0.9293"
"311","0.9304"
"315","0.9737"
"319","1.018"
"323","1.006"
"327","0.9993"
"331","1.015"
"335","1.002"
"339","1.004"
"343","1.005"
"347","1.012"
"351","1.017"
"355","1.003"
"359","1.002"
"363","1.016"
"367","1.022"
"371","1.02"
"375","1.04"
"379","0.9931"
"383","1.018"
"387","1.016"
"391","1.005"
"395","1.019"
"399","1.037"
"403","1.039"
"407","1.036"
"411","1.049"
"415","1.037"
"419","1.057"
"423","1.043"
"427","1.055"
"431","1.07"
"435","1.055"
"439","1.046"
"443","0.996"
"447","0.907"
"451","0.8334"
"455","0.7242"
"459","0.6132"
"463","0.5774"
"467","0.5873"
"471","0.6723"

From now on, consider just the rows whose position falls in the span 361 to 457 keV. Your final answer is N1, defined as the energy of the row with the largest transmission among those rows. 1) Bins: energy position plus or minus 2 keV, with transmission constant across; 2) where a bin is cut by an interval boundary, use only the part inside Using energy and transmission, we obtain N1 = 431 keV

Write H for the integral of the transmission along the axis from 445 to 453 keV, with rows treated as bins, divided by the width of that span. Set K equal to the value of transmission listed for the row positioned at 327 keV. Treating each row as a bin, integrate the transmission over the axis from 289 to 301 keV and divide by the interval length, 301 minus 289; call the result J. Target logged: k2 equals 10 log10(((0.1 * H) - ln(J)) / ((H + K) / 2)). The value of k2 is -11.3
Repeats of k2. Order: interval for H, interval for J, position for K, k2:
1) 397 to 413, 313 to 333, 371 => -10.1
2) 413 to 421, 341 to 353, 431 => -10.5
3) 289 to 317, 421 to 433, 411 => -13.7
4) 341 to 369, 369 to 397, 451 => -10.3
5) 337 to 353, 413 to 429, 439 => -12.8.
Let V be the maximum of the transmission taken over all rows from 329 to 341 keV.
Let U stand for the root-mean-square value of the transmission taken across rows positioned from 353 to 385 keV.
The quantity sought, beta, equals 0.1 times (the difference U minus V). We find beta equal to 0.000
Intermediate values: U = 1.01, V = 1.015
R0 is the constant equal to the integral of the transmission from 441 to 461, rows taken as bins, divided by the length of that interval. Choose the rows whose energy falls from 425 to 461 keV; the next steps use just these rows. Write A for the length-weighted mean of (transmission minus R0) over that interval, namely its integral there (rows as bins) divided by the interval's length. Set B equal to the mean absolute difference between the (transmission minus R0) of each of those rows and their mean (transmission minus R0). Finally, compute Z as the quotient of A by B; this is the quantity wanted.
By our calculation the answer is 1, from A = 0.107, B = 0.136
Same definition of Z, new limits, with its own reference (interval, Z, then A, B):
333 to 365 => 35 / 0.193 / 0.006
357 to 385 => 19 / 0.201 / 0.010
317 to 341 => 32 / 0.193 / 0.006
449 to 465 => -1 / -0.128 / 0.092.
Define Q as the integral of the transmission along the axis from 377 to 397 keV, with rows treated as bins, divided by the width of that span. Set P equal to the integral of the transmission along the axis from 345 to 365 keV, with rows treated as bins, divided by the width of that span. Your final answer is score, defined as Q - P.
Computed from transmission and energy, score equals 0.00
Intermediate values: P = 1.010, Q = 1.01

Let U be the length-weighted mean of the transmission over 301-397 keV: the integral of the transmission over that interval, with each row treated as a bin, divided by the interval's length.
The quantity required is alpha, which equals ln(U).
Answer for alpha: 0.00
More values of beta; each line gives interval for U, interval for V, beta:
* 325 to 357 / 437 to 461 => -0.004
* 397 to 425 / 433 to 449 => -0.001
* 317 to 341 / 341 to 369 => -0.001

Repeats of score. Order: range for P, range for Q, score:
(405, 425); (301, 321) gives -0.08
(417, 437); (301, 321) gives -0.09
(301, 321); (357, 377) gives 0.06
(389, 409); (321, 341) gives -0.02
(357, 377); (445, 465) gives -0.29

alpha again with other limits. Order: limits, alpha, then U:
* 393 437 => 0.04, 1.05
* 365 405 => 0.02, 1.02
